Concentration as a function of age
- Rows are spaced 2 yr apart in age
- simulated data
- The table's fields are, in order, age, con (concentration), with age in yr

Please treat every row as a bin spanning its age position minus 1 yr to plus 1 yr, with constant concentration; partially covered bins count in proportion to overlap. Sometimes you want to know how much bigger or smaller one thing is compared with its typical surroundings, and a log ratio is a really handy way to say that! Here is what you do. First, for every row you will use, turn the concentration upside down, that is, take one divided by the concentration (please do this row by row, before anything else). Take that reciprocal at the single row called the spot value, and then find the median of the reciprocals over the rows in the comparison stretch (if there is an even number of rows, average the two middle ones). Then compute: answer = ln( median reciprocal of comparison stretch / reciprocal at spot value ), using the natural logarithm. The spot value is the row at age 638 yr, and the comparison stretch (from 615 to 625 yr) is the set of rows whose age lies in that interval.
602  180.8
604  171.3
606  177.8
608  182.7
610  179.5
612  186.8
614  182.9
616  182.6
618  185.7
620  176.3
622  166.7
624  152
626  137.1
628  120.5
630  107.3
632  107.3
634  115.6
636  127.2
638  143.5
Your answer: -0.21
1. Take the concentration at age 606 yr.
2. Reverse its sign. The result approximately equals -178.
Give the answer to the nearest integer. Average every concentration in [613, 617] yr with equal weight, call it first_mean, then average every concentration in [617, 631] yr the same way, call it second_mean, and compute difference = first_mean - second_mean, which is 33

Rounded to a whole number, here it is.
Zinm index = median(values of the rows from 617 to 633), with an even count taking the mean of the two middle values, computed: 145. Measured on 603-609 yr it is 178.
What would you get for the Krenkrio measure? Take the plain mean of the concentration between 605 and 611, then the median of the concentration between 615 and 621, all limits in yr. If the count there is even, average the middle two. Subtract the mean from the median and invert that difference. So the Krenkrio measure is 0.38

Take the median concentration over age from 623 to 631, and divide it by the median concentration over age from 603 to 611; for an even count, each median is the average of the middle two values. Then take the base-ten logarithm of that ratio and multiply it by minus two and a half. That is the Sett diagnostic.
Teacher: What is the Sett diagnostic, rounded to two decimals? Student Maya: 0.36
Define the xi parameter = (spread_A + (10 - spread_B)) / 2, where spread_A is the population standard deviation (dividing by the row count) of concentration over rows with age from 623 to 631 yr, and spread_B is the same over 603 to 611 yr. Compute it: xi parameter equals 11.4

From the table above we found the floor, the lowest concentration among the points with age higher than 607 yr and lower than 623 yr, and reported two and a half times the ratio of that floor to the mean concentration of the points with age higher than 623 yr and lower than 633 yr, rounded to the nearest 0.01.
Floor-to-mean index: 3.34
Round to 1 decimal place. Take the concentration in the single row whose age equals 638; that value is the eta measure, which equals 143.5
